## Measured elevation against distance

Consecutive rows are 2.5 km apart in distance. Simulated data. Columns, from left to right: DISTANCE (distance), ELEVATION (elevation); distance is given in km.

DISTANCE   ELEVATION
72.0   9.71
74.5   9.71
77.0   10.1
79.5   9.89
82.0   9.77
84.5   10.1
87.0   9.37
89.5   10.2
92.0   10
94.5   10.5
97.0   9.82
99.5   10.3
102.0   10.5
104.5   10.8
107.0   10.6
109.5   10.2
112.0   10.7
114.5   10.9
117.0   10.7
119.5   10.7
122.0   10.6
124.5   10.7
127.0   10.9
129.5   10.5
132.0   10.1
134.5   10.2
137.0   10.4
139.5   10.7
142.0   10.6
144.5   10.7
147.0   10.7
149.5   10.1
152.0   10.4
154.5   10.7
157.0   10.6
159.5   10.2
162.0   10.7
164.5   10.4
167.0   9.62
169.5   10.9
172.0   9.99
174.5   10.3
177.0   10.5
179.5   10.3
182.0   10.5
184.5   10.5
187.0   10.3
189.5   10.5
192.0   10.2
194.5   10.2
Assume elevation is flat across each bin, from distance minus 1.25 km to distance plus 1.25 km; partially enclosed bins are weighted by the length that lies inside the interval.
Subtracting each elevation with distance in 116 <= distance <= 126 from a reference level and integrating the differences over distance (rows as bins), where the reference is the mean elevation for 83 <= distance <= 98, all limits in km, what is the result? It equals -6.8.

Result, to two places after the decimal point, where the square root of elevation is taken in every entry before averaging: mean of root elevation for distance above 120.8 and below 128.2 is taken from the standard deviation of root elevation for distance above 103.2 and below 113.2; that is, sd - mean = -3.24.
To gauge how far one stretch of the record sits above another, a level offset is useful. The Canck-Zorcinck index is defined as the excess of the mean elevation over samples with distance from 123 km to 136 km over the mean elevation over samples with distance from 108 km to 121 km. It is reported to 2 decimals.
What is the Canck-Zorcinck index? -0.16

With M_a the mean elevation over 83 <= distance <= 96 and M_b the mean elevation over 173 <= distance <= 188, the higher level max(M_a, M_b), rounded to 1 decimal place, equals 10.4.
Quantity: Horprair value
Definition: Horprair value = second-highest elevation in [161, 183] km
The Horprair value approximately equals 10.7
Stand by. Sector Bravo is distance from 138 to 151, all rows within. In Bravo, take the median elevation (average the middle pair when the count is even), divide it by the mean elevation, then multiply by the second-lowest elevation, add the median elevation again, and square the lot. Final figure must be 460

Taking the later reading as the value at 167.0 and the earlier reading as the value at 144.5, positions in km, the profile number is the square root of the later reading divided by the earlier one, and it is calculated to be 0.95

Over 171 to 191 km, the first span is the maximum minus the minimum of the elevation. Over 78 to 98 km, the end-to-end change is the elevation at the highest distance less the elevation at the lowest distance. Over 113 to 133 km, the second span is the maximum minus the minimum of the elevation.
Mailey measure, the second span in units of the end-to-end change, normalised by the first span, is -22.4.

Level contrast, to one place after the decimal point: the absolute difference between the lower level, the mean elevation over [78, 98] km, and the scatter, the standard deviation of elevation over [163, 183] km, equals 9.6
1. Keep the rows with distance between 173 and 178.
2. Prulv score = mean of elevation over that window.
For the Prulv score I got 10.4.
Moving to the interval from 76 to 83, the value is 9.9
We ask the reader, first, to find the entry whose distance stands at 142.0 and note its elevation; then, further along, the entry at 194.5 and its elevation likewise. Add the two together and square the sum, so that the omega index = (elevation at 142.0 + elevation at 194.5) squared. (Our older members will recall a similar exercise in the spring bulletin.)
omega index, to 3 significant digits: 433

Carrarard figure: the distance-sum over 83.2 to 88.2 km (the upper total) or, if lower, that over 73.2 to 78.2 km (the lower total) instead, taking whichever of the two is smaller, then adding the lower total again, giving 39.3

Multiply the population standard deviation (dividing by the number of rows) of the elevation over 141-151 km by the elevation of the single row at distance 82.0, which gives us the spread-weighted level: 2.4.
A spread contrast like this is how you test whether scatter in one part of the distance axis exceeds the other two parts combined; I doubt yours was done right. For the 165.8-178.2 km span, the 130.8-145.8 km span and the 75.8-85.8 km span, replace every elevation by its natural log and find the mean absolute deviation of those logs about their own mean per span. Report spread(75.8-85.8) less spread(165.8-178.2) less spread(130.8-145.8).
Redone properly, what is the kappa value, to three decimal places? -0.043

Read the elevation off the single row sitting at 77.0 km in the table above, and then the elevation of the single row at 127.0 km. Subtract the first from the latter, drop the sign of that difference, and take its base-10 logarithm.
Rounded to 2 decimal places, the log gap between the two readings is -0.10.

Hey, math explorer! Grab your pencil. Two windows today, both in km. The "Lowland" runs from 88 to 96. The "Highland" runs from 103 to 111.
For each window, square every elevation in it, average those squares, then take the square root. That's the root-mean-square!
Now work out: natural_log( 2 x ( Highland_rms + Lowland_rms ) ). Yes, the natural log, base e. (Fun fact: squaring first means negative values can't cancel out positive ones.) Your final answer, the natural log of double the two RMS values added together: 3.73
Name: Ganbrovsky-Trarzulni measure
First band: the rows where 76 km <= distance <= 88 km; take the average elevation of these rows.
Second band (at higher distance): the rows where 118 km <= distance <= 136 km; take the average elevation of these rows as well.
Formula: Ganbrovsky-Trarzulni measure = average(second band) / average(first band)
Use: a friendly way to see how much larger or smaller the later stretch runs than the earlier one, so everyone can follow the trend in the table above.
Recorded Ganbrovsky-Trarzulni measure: 1.07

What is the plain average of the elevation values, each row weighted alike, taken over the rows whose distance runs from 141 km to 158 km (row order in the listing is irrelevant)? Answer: 10.5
